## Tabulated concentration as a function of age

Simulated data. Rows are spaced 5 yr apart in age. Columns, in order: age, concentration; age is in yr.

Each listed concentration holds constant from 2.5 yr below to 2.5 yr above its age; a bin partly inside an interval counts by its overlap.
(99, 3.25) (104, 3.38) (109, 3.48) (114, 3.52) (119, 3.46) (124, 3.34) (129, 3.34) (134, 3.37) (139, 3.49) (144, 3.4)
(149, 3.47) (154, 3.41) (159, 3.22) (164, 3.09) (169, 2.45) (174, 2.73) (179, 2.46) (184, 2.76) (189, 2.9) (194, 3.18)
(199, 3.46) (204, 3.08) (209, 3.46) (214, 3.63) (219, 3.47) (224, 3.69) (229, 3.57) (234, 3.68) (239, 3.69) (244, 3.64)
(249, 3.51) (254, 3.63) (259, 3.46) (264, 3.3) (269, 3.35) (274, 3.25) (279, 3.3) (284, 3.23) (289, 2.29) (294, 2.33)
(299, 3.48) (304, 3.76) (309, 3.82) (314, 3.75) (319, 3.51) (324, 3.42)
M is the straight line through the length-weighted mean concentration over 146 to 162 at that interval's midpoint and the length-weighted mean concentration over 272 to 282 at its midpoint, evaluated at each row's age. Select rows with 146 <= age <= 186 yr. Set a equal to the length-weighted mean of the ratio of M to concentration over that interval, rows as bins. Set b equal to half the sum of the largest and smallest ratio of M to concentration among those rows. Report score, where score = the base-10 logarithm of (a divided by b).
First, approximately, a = 1.15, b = 1.17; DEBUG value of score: -0.006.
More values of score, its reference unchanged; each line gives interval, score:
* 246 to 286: 0.005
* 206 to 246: -0.003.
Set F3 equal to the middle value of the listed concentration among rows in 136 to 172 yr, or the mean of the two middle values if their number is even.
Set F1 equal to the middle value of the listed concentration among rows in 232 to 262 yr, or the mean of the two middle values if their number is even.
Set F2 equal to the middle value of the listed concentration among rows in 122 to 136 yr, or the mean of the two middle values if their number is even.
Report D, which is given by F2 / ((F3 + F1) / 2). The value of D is 0.95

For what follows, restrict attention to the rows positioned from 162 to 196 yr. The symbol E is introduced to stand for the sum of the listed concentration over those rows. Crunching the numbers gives 19.6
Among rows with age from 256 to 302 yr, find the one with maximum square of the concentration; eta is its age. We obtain 299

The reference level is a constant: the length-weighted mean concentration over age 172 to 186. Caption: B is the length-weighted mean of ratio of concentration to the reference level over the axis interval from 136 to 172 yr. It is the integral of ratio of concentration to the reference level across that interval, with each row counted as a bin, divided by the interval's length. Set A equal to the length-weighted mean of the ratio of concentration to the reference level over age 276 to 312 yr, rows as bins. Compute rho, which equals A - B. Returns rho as 0.0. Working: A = 1.20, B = 1.22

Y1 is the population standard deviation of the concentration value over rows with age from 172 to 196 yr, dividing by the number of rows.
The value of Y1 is 0.2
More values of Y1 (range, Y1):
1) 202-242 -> 0.2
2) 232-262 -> 0.1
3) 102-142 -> 0.1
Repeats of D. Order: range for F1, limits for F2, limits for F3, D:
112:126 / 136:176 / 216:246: 0.93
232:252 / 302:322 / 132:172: 1.07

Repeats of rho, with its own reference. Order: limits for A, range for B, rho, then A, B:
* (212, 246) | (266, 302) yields 0.2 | 1.37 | 1.15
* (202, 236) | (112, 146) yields 0.0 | 1.33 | 1.29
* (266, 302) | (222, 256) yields -0.2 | 1.15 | 1.37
